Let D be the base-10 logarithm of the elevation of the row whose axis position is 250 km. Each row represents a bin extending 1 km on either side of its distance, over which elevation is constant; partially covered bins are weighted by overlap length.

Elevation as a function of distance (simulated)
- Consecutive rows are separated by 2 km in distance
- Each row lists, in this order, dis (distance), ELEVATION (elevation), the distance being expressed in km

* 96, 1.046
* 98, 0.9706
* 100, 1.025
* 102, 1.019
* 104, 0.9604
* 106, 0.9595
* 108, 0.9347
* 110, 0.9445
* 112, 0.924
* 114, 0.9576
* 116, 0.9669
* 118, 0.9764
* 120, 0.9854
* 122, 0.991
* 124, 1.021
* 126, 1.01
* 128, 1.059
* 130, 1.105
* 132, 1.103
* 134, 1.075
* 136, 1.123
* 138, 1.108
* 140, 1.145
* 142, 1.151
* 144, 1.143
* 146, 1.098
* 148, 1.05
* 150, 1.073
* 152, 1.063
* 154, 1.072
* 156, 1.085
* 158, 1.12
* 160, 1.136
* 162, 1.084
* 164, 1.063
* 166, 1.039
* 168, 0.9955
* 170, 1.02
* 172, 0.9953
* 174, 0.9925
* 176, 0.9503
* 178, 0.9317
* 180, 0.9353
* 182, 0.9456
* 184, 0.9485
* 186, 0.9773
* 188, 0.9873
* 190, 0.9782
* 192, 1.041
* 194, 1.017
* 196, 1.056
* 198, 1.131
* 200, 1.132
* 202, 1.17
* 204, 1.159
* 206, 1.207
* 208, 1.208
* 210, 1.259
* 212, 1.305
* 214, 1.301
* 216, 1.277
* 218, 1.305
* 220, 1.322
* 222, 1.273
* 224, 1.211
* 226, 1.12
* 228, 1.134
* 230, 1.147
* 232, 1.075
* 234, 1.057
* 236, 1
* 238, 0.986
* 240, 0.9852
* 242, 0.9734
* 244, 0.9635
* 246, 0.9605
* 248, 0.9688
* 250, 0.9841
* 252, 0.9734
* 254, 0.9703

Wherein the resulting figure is -0.007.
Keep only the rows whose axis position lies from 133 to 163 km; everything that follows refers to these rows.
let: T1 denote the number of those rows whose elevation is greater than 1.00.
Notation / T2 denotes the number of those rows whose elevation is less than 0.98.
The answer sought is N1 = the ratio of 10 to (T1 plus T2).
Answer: 0.67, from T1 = 15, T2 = 0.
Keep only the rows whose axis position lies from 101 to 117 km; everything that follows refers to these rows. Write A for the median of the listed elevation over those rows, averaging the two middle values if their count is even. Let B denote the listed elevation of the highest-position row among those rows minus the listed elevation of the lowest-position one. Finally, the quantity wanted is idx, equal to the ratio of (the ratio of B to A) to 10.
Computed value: -0.005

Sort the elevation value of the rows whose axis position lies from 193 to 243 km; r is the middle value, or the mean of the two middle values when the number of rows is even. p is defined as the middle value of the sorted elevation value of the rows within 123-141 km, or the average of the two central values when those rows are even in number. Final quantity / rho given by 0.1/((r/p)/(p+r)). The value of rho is 0.216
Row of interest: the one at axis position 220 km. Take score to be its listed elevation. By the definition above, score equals 1.322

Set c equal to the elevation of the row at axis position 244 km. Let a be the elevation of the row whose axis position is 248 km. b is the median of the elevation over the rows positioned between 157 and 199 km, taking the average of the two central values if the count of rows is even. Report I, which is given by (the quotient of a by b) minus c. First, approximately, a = 0.9688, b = 1.00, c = 0.9635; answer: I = 0.01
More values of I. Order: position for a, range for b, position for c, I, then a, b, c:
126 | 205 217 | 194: -0.22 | 1.01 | 1.27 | 1.017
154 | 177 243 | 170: -0.06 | 1.072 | 1.12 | 1.02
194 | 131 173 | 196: -0.12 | 1.017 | 1.08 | 1.056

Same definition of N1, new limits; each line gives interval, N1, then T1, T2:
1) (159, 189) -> 0.91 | 5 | 6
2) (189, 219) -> 0.67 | 14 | 1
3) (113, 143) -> 0.77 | 10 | 3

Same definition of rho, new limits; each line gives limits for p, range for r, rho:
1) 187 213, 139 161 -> 0.230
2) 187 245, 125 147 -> 0.229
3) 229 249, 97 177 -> 0.193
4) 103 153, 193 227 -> 0.196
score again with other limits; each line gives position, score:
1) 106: 0.9595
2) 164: 1.063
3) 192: 1.041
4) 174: 0.9925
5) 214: 1.301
